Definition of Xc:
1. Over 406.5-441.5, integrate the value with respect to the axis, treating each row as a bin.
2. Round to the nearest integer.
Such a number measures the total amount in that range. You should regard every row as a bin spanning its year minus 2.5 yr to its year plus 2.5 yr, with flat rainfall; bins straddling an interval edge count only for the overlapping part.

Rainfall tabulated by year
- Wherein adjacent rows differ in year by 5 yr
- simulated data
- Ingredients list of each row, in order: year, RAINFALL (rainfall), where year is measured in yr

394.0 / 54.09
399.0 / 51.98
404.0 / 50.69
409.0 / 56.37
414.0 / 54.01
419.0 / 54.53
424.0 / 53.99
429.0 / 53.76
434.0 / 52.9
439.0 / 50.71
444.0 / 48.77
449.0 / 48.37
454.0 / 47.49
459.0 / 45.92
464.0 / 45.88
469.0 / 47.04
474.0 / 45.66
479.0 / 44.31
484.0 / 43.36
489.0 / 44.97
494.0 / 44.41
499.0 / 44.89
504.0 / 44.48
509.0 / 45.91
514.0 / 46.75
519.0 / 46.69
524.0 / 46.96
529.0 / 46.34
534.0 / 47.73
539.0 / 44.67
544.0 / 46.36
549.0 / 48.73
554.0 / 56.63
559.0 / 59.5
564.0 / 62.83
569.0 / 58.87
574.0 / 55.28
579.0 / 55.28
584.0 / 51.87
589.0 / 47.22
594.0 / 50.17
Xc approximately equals 1881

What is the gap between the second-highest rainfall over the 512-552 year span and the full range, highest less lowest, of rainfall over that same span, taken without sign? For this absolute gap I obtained 43.7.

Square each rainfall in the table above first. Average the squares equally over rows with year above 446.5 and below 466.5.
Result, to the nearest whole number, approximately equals 2202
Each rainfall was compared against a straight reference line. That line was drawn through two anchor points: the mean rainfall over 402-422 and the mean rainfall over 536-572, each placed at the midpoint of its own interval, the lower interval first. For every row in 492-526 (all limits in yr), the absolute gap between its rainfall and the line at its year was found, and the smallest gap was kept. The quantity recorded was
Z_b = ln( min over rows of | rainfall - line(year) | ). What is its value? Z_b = 1.9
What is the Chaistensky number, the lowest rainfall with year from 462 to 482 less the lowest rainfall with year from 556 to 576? -11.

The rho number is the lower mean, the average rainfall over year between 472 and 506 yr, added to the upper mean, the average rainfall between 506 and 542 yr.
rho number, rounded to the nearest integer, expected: 91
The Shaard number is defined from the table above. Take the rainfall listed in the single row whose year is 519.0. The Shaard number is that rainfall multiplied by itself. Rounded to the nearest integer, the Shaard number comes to 2180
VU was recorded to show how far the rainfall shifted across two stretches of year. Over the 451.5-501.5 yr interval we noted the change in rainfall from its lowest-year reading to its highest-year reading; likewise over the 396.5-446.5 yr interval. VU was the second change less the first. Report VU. -1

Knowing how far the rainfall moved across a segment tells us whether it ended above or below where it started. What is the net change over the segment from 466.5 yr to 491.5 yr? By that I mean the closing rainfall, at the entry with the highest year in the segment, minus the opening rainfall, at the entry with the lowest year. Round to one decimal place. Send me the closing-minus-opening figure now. -2.1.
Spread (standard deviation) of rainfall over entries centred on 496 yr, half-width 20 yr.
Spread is 1.0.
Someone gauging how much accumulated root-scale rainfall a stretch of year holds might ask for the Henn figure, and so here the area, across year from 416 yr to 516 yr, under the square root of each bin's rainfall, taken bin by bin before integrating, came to 690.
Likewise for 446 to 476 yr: 205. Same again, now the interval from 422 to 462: 283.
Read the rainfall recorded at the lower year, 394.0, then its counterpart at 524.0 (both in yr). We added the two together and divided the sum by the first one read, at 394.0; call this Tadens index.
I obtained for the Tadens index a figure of 1.87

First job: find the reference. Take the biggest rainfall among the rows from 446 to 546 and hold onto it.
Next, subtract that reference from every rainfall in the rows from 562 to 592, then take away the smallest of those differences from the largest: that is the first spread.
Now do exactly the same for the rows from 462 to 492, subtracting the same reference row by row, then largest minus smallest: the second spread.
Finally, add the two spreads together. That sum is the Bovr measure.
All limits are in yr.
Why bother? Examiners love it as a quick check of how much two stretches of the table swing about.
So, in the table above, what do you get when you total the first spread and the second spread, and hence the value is 19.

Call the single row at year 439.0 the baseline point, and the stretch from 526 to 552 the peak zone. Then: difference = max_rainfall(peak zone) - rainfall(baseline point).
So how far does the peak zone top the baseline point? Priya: -2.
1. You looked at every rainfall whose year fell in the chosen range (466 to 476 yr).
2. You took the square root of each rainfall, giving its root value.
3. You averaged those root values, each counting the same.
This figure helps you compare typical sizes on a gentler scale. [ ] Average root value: 6.81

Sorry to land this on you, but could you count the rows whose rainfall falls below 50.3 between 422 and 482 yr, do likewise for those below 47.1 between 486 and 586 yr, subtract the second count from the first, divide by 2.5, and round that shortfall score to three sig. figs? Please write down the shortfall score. -1.20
